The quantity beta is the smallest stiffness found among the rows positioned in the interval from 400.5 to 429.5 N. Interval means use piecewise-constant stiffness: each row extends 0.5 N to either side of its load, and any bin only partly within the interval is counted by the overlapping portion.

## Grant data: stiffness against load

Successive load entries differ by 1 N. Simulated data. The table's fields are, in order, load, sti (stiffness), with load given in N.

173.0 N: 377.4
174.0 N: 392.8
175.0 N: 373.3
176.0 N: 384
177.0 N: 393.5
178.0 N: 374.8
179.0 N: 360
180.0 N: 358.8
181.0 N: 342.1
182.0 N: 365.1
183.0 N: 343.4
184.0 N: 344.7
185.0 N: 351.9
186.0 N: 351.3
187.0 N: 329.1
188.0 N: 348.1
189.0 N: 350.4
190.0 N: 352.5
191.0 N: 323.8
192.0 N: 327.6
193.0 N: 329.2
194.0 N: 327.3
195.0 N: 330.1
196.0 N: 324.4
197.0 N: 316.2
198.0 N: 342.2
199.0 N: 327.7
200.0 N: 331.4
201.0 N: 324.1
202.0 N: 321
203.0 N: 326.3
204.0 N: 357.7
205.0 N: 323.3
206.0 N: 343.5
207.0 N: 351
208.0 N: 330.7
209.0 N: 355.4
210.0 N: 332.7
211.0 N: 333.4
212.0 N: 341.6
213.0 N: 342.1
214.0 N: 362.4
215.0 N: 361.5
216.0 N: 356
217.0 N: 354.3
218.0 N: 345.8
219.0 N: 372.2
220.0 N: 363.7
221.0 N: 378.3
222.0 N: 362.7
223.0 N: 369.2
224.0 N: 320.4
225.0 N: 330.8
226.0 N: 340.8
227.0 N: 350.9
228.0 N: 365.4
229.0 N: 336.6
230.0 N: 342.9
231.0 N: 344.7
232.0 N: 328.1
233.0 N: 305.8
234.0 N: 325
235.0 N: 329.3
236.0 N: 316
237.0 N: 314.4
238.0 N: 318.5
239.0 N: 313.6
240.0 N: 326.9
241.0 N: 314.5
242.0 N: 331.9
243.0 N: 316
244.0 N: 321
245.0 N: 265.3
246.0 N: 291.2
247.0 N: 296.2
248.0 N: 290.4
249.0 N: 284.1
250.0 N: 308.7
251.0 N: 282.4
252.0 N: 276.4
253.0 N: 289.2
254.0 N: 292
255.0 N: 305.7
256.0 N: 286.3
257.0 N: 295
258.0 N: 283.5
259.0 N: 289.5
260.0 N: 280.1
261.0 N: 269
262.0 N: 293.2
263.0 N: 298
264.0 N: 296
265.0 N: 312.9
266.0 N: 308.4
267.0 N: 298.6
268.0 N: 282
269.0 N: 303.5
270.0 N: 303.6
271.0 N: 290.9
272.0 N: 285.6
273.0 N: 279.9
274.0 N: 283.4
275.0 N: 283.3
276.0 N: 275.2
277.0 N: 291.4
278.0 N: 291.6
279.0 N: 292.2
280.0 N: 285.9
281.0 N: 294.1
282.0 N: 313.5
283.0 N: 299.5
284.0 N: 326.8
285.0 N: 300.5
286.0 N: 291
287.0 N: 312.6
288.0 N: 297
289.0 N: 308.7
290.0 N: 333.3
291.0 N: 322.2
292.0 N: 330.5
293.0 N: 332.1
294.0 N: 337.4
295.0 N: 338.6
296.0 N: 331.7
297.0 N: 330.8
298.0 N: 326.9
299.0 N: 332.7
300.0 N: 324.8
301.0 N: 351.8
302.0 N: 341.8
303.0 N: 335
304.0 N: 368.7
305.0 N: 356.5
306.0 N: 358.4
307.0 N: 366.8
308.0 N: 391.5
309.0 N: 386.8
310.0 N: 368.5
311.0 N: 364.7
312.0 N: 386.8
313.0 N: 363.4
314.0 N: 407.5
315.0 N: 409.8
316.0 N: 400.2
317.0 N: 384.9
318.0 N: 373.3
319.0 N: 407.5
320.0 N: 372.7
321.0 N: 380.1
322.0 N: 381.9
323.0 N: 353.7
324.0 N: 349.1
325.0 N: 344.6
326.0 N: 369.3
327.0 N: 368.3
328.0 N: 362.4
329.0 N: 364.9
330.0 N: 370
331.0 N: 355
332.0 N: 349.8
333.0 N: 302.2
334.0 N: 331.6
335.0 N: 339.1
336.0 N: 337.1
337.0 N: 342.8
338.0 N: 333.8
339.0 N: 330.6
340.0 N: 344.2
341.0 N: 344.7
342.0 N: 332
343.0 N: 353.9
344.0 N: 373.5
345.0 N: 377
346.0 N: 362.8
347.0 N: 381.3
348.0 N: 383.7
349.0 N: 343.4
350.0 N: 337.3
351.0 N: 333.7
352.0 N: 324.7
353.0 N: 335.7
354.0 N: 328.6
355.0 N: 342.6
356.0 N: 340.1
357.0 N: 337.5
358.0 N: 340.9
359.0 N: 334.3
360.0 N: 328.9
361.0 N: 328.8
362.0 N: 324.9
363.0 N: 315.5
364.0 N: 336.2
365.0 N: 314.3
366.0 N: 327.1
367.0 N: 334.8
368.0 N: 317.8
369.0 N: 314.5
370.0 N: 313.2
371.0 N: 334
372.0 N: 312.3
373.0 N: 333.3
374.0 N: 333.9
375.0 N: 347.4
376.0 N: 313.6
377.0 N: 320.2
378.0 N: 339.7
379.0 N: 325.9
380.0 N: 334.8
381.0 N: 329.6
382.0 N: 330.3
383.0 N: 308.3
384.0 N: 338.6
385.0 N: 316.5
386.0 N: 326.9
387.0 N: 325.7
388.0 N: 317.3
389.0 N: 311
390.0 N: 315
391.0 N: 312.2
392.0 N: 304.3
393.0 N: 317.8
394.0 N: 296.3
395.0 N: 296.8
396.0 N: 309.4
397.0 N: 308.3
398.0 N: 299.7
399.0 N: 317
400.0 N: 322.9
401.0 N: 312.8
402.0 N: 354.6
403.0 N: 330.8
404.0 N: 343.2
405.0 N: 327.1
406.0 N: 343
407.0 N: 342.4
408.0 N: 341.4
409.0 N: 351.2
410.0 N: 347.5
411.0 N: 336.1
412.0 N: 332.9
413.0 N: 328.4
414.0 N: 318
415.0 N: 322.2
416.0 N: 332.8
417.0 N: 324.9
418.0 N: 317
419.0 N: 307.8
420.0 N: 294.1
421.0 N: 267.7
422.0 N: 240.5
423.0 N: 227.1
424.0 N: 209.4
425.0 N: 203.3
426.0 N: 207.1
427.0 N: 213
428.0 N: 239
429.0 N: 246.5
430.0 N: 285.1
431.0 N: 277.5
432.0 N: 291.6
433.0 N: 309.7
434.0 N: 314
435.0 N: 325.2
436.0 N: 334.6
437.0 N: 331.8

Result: 203.3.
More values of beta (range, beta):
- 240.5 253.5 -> 265.3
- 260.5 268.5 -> 269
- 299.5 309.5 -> 324.8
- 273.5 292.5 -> 275.2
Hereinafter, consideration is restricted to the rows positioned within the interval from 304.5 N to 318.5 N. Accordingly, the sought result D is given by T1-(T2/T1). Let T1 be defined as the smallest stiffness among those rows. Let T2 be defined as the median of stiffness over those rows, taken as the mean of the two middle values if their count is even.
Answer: 355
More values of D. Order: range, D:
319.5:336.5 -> 301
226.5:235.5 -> 305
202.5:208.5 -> 322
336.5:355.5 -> 324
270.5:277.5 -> 274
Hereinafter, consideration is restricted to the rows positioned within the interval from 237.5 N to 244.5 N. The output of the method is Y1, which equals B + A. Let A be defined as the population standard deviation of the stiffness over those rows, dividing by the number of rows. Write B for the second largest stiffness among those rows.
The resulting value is 333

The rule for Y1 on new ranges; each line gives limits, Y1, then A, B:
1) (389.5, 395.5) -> 323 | 8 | 315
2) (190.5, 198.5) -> 337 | 7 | 330.1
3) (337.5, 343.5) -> 353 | 8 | 344.7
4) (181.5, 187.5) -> 363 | 11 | 351.9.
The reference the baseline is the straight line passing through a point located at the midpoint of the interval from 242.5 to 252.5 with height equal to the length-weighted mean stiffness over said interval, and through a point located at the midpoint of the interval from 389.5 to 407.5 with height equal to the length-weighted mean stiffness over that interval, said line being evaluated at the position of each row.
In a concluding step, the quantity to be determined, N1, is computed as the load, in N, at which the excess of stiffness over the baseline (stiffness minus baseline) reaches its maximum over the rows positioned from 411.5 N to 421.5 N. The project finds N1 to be 412.0 N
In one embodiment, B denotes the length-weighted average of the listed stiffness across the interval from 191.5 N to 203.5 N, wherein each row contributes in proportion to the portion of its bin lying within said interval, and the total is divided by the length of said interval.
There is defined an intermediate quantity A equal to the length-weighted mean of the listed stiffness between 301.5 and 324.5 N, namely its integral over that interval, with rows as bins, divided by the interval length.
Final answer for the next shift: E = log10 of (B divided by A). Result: -0.06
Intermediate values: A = 374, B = 327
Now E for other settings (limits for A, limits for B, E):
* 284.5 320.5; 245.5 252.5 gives -0.08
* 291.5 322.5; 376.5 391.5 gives -0.05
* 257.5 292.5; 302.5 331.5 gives 0.10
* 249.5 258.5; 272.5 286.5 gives 0.00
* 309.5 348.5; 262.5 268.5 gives -0.08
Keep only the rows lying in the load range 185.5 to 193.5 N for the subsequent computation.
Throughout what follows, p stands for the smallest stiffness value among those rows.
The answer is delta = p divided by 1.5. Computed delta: 216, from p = 323.8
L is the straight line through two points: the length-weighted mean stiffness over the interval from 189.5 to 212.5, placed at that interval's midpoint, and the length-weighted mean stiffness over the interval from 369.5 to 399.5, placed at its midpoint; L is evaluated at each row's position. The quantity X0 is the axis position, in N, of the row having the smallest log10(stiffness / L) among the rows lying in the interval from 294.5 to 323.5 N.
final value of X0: 300.0 N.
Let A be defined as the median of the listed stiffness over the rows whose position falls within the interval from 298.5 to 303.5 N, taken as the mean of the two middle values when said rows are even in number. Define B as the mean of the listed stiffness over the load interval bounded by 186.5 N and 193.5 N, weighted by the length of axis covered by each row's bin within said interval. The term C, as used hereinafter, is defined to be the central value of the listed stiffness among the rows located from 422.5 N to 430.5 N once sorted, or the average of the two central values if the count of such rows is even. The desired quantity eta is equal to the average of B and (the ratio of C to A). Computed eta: 169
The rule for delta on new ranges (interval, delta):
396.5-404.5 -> 200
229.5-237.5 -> 204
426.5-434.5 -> 142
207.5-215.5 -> 220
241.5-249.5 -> 177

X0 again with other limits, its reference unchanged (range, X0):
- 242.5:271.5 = 245.0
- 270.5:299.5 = 276.0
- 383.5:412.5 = 394.0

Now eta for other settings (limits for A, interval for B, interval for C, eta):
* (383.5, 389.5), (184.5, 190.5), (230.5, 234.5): 174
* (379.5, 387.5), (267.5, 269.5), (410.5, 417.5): 147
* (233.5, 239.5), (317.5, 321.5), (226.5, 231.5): 192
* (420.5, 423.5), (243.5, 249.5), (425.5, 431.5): 146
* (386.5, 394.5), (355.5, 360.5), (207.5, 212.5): 169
